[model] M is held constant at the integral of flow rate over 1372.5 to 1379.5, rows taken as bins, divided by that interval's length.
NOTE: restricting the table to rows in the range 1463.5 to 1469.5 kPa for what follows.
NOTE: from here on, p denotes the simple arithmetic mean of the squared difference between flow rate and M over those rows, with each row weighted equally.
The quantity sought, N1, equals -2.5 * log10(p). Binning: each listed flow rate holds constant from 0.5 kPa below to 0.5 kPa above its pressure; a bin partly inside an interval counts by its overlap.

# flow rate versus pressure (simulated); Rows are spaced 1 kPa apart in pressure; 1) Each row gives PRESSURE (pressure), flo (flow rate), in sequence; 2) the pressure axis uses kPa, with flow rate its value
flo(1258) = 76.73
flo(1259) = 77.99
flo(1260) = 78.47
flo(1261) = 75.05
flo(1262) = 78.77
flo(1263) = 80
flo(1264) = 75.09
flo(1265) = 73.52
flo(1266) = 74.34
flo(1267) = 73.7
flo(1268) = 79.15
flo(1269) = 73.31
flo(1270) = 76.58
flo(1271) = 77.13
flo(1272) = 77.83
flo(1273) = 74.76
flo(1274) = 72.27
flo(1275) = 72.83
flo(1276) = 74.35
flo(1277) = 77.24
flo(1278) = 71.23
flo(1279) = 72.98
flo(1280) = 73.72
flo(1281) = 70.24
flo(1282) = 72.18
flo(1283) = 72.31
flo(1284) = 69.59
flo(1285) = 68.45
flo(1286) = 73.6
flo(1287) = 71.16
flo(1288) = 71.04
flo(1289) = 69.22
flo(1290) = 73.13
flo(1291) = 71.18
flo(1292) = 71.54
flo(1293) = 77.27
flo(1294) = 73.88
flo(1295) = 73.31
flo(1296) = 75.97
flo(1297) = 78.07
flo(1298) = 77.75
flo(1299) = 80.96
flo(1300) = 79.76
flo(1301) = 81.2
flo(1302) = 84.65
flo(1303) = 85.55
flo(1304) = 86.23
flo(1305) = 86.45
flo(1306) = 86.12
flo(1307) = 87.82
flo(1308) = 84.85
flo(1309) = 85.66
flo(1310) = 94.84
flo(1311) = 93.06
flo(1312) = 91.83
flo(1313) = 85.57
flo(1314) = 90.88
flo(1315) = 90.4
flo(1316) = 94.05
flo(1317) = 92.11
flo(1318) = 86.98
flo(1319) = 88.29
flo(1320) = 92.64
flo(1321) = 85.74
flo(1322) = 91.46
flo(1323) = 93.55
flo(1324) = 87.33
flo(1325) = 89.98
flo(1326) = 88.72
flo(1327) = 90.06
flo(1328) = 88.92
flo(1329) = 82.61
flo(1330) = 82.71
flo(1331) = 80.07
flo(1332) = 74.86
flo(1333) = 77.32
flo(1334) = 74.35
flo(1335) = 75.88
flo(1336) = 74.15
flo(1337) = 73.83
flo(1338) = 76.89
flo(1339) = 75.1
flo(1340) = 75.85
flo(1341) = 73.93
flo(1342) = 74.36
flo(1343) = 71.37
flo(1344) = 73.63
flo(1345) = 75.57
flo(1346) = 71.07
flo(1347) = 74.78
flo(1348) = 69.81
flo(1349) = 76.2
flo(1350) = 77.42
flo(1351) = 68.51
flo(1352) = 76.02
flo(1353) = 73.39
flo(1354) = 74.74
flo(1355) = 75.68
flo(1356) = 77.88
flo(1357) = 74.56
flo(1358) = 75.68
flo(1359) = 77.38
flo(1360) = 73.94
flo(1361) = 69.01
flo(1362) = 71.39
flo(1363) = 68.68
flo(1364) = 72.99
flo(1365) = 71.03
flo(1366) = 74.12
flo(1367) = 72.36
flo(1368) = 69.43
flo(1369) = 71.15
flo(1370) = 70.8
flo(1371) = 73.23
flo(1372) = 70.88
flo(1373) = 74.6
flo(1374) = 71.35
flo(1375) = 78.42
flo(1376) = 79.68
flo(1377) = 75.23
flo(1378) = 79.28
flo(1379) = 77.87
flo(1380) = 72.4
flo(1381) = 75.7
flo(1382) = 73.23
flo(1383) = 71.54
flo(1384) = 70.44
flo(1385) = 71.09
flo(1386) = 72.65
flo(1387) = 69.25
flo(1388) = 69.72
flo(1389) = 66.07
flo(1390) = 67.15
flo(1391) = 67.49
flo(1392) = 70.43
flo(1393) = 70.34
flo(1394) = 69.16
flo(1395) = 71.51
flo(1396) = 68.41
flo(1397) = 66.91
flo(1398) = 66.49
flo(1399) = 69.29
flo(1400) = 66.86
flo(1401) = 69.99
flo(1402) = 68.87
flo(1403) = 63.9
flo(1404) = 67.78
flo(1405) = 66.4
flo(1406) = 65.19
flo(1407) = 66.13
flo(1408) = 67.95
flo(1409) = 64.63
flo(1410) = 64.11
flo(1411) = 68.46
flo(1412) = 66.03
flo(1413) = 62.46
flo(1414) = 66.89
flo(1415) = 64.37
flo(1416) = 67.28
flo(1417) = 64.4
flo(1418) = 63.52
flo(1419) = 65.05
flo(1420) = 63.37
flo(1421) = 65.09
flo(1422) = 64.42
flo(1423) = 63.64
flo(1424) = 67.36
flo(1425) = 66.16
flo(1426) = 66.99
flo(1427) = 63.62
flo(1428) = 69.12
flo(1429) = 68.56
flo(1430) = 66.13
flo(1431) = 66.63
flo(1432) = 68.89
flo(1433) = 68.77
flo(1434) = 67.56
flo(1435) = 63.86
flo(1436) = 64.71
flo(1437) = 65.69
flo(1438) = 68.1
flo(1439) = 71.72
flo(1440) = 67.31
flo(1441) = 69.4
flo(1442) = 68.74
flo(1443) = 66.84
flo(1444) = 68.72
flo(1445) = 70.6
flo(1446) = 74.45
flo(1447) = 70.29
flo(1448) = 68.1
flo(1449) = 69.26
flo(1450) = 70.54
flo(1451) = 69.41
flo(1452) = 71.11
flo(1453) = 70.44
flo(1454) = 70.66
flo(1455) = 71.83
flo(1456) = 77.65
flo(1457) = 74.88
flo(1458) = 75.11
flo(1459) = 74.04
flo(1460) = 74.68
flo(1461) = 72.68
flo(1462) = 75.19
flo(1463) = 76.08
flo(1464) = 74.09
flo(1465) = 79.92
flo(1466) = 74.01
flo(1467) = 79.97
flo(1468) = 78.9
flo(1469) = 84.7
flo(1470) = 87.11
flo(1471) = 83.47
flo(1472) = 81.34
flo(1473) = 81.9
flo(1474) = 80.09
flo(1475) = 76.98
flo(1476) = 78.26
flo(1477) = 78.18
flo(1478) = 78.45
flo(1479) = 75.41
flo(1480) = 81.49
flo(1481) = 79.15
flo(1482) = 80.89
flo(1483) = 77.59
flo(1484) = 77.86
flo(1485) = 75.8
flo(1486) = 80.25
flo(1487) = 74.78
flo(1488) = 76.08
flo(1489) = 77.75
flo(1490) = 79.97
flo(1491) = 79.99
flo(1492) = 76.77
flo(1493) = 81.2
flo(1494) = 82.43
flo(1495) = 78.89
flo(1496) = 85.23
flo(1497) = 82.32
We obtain -3.1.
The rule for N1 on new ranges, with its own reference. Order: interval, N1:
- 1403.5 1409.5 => -5.1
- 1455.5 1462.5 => -1.7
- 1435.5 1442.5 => -4.8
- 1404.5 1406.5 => -5.2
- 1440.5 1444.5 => -4.6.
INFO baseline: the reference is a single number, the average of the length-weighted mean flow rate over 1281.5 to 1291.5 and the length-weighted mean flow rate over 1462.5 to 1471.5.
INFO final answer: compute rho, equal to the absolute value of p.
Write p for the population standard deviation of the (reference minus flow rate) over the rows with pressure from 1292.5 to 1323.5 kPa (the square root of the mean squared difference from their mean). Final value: 6.1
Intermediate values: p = 6.1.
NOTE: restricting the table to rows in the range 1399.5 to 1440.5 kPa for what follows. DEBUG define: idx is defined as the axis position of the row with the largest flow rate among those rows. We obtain 1439 kPa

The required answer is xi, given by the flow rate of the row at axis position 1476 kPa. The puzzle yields 78.26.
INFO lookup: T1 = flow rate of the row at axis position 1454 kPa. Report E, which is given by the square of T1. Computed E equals 4993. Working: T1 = 70.66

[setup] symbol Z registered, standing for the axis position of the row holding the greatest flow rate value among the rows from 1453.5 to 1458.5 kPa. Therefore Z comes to 1456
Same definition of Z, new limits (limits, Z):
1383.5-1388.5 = 1386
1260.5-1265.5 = 1263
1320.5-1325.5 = 1323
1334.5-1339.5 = 1338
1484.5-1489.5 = 1486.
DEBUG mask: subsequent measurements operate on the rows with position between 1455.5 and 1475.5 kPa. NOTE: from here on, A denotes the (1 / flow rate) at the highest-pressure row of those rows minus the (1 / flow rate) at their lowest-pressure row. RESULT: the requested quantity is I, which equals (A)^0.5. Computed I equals 0.011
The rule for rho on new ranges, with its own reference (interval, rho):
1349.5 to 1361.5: 2.9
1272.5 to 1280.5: 1.7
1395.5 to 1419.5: 2.0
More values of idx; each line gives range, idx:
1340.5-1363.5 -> 1356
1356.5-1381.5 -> 1376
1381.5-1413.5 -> 1382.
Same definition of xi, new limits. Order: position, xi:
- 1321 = 85.74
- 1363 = 68.68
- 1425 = 66.16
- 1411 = 68.46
